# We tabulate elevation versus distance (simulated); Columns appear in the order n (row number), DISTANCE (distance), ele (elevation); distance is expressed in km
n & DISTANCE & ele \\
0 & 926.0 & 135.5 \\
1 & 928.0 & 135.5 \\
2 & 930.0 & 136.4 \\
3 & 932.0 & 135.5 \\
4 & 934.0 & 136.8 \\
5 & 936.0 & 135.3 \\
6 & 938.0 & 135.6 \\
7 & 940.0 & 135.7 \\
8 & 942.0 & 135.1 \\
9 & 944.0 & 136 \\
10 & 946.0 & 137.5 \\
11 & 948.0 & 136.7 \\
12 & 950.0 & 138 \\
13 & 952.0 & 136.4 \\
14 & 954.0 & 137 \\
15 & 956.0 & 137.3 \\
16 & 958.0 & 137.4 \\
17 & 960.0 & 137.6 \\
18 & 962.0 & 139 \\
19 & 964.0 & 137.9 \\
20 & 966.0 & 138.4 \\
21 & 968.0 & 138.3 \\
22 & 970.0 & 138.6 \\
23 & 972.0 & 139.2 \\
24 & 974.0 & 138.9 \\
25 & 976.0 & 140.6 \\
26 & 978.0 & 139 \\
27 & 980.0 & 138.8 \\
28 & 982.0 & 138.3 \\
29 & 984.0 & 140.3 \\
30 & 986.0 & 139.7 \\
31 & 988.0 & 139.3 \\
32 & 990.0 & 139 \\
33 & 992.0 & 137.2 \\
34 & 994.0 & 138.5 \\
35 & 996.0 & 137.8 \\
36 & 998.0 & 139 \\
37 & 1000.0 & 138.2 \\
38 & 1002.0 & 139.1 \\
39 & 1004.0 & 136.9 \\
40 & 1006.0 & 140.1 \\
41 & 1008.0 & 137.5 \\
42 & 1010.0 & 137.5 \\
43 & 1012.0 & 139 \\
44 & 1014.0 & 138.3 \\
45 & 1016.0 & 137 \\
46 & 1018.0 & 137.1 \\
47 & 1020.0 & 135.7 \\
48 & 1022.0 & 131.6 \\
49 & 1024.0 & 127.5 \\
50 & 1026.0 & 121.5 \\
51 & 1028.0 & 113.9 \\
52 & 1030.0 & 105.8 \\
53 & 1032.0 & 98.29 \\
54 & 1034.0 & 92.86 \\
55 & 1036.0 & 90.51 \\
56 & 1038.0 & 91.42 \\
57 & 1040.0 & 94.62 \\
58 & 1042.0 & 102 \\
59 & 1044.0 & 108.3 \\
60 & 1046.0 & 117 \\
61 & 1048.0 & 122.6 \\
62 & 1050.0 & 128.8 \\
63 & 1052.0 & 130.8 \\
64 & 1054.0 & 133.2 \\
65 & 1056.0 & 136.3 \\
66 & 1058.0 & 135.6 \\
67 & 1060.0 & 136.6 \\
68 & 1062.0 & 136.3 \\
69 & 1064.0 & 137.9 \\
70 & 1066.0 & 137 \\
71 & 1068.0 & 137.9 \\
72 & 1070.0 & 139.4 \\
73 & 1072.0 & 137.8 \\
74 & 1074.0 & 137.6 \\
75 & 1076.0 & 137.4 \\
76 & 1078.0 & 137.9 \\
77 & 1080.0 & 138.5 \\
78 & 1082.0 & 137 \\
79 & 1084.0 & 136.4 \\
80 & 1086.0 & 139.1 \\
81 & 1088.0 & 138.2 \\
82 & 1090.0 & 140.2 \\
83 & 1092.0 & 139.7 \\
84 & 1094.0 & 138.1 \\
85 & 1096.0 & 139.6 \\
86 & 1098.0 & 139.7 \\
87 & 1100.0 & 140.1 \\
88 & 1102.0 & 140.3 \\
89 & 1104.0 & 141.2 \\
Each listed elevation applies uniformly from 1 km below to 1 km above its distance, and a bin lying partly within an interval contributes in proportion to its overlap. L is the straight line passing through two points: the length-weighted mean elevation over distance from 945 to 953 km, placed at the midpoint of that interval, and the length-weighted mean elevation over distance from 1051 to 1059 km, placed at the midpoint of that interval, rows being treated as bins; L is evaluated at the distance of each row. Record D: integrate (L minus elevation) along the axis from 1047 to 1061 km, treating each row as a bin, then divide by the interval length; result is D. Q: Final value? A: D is 2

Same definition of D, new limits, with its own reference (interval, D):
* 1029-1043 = 38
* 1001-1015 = -3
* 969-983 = -3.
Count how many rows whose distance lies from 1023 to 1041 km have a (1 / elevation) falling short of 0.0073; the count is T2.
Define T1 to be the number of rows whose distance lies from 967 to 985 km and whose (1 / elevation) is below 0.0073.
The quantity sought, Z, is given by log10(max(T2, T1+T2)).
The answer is 0.95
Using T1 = 9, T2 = 0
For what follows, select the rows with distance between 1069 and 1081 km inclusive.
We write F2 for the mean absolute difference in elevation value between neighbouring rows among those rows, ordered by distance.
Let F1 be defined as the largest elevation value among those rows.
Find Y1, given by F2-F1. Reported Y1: -139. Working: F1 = 139.4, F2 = 0.6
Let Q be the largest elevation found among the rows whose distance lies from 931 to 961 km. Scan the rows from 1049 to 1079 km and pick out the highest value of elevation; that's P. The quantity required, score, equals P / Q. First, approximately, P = 139.4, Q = 138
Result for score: 1.01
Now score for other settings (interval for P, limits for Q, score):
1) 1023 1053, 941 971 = 0.94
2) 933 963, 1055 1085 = 1.00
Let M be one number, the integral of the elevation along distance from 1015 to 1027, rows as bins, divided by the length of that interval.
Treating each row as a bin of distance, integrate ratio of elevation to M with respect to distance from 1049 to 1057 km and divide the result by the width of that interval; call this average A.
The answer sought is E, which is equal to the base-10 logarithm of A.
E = 0.002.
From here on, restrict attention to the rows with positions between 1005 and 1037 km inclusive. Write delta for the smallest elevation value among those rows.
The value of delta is 90.51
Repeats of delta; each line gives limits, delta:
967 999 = 137.2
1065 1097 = 136.4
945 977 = 136.4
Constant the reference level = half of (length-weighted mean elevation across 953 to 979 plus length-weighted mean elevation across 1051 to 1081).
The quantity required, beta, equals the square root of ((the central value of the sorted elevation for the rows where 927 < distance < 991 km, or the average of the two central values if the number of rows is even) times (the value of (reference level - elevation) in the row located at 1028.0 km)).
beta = 57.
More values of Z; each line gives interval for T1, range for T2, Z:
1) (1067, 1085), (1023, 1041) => 0.90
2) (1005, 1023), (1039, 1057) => 0.85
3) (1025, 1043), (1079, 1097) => 0.90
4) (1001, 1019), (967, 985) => 1.23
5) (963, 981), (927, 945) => 0.95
